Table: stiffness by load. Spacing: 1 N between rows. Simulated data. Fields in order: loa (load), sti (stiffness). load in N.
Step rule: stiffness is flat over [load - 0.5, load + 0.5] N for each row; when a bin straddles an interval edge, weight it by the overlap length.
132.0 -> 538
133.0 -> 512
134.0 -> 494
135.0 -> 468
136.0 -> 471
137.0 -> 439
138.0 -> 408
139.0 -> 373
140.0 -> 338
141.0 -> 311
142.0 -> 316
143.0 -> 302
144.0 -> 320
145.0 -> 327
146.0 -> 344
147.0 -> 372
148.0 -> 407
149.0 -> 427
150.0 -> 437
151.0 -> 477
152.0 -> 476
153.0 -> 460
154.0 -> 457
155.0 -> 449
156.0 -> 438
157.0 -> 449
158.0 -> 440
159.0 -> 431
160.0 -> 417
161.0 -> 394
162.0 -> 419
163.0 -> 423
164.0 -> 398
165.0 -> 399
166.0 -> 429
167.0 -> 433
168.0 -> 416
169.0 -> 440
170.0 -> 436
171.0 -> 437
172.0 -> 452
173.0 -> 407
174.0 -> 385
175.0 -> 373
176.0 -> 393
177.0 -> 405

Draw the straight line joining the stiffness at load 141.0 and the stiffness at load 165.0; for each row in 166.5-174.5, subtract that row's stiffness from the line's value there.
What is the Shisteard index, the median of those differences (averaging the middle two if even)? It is -17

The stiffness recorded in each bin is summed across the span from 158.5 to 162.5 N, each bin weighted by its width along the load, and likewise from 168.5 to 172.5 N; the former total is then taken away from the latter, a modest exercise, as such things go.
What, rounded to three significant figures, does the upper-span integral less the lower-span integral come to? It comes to 104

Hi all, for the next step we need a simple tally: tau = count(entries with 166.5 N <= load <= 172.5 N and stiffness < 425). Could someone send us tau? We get 1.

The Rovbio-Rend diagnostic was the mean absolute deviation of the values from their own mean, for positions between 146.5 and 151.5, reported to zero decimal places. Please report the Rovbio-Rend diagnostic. 28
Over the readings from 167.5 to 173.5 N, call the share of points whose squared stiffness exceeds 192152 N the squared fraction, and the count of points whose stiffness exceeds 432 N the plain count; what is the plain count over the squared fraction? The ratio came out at 12.0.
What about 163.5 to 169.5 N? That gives 12.0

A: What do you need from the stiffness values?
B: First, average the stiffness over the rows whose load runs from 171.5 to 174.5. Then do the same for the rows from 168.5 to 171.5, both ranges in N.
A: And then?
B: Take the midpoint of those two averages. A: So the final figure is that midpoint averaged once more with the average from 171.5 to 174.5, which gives 420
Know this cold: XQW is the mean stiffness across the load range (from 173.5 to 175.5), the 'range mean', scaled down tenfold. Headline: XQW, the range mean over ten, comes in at 37.9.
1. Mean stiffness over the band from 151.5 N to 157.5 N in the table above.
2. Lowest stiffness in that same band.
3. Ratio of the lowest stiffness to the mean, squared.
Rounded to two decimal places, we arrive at 0.93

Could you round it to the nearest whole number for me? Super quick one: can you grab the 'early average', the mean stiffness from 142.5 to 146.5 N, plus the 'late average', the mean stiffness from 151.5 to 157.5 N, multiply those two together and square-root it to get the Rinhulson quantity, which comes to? 383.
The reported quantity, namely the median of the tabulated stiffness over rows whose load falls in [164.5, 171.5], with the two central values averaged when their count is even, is 433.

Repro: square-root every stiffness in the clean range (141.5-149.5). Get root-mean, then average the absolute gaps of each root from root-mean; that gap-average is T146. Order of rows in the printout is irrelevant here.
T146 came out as 1.0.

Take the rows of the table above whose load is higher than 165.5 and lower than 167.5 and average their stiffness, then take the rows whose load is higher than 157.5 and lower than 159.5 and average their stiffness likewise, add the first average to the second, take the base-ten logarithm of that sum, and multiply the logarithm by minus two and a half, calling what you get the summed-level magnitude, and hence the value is -7.34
